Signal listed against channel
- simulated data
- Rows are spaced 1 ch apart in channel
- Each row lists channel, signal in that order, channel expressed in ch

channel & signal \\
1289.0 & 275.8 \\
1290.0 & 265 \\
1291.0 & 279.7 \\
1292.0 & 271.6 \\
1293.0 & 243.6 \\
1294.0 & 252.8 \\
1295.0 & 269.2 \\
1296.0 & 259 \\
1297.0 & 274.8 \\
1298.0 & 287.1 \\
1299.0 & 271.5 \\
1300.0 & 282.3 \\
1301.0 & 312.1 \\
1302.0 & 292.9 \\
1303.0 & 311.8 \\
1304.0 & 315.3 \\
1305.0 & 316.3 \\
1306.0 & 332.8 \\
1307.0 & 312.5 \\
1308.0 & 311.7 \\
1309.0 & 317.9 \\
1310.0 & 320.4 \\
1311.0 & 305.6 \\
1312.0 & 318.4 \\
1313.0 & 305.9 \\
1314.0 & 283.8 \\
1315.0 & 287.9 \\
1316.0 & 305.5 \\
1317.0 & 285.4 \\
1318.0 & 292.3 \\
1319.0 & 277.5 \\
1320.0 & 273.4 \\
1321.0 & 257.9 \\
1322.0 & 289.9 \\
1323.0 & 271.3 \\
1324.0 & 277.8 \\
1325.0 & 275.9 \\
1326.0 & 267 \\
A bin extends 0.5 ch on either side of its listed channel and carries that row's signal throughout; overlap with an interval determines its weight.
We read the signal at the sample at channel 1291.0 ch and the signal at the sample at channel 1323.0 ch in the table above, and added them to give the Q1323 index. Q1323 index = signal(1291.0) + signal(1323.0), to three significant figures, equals 551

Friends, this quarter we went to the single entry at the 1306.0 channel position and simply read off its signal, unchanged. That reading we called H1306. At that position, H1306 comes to 332.8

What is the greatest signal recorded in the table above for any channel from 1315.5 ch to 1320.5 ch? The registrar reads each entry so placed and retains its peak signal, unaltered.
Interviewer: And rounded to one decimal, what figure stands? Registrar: 305.5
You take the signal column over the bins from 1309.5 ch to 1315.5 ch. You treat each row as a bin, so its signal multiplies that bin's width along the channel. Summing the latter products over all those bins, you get 1822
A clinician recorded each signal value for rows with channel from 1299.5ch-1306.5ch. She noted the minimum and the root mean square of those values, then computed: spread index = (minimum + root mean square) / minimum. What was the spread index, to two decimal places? 2.10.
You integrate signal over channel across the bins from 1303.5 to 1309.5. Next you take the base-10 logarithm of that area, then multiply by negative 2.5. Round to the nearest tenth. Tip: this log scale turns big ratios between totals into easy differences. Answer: -8.2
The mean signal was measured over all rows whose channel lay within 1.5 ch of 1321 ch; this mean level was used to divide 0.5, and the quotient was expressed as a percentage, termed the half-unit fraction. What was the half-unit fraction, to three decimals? 0.183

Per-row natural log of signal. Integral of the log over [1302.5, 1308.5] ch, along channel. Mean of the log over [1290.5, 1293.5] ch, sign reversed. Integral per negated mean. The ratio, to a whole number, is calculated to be -6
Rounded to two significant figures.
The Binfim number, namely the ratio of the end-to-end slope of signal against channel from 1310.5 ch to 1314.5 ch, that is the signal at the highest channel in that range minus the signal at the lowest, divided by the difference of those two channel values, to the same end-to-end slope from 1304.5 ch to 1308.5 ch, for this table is 4.7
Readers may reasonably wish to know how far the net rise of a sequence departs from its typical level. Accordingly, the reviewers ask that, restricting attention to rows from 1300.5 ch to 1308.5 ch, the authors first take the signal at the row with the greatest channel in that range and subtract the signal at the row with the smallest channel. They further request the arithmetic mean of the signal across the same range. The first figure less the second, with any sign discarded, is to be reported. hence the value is 314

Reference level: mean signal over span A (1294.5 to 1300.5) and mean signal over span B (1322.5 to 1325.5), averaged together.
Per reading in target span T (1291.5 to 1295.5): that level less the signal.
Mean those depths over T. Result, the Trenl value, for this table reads 15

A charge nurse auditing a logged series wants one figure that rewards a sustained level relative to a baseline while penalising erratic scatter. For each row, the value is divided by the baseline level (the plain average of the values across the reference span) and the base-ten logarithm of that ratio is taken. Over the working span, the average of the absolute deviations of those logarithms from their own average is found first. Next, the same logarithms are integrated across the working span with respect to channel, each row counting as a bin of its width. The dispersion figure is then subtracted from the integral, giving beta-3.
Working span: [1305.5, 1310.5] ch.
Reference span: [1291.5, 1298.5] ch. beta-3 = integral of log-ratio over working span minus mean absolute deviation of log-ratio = 0.39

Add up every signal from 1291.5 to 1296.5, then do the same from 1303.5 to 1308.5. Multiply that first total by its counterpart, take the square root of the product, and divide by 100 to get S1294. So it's 14.3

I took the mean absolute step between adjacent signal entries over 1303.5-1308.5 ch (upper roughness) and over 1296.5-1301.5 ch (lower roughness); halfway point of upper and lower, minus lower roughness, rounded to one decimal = -3.7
